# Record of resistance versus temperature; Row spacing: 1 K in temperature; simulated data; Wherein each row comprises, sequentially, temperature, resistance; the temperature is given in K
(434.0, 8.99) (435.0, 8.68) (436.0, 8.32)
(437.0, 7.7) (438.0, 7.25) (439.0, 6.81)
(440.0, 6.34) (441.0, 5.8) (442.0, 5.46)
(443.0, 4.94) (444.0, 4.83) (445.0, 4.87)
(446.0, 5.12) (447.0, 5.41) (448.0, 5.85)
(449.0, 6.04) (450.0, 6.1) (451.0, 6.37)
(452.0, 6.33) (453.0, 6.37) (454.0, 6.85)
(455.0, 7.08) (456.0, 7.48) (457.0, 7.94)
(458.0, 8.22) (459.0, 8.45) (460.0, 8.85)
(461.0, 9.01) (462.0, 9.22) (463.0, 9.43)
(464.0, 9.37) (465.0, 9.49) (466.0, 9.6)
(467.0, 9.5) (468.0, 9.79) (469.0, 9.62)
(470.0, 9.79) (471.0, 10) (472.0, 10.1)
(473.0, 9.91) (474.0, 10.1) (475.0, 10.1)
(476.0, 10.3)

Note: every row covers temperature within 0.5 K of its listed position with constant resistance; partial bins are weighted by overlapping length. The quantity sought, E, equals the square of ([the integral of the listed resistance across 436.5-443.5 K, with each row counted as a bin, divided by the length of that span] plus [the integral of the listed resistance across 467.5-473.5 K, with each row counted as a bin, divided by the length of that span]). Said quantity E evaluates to 262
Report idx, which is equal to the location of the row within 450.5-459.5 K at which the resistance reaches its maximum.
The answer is 459.0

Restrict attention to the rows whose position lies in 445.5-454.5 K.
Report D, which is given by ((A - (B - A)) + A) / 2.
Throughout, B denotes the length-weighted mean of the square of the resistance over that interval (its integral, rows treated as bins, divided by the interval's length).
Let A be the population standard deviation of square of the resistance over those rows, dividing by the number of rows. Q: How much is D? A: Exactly -10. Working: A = 6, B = 37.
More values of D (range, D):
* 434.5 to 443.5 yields 1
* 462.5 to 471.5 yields -41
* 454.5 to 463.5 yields -17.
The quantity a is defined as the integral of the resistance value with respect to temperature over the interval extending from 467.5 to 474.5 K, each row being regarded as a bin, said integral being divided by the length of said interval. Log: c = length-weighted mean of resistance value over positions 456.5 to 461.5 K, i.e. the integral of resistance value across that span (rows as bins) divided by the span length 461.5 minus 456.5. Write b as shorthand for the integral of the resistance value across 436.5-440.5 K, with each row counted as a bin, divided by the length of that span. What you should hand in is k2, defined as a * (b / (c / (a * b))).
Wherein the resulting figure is 570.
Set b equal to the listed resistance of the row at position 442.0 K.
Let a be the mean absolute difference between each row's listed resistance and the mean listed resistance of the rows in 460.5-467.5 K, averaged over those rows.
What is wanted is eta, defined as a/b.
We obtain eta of 0.027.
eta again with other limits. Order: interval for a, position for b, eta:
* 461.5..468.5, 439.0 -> 0.018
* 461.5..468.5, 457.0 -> 0.016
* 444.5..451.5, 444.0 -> 0.097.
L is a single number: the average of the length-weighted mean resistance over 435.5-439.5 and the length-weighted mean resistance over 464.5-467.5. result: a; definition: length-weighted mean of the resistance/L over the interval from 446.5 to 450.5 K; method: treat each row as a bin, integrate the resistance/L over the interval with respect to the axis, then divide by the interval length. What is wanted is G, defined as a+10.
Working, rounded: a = 0.69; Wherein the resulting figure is 10.7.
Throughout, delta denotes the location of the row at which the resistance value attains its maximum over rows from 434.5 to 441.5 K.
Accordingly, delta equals 435.0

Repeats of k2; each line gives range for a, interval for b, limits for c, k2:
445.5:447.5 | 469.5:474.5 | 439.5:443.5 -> 490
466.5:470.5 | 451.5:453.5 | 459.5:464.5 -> 411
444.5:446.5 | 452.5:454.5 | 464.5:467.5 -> 114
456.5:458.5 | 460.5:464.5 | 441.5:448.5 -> 1074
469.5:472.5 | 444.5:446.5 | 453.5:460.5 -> 316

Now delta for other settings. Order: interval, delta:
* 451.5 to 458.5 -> 458.0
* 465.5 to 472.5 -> 472.0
